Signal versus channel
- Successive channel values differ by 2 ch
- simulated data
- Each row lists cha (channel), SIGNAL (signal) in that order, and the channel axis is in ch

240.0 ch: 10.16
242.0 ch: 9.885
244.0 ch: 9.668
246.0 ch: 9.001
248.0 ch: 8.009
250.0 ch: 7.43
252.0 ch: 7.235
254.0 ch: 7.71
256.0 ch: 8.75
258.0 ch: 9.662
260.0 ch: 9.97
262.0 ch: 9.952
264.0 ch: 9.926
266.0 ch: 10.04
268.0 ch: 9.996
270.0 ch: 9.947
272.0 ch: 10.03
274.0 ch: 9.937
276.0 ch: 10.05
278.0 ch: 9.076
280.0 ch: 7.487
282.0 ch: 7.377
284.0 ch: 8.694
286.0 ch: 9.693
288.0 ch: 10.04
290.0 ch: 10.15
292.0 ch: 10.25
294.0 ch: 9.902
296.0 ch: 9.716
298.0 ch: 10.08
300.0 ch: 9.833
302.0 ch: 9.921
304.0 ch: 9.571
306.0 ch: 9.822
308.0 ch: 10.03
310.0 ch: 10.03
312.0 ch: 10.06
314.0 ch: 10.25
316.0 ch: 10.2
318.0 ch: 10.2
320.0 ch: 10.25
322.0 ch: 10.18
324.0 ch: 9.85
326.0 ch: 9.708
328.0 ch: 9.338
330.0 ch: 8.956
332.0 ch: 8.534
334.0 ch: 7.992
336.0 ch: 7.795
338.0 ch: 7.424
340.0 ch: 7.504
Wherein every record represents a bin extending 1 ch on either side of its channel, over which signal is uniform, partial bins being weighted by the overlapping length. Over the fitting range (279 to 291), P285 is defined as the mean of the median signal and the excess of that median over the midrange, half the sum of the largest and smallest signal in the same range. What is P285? 4.8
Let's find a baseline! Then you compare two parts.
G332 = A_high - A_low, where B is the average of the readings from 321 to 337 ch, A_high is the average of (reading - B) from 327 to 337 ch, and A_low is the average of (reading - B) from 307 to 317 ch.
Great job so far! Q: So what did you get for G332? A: -1.6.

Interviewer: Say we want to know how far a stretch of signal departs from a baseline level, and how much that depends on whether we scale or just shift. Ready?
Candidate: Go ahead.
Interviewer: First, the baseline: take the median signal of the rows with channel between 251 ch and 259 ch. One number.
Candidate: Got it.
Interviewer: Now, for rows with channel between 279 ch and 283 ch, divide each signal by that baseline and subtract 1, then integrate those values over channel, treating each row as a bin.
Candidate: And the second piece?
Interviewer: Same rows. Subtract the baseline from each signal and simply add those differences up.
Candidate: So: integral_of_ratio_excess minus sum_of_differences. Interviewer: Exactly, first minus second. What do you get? 1.2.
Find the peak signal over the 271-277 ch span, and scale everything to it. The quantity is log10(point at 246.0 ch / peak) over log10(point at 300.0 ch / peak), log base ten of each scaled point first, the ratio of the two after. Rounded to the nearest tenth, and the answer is 5.1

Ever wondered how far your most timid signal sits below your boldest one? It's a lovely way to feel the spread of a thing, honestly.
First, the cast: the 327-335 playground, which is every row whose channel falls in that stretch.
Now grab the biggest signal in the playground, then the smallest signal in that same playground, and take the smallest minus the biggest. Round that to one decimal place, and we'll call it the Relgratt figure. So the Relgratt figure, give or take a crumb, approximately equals -1.3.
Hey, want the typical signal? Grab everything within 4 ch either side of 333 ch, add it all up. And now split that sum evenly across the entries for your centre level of 8.3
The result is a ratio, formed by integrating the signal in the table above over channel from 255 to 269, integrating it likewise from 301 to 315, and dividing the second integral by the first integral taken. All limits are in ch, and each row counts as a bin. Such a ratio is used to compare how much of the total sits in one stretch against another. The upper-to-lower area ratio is 1.02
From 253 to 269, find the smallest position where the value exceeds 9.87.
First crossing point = 260.0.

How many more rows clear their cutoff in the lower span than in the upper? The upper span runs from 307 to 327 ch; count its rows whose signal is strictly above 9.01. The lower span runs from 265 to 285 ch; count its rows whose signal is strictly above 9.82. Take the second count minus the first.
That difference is -4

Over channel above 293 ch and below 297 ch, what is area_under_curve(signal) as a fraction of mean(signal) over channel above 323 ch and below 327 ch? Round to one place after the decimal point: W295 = 4.0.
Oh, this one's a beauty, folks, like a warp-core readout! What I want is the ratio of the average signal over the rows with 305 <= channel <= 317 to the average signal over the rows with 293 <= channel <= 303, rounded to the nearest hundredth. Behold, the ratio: 1.02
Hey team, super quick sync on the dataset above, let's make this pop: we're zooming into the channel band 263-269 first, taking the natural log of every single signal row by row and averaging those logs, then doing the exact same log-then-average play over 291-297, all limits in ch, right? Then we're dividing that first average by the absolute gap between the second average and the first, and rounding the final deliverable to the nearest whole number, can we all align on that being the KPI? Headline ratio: 681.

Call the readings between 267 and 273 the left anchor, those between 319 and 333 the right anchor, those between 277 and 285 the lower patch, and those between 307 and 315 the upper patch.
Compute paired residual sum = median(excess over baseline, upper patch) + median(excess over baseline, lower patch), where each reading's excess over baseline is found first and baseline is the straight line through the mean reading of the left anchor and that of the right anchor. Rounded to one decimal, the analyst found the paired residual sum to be -1.4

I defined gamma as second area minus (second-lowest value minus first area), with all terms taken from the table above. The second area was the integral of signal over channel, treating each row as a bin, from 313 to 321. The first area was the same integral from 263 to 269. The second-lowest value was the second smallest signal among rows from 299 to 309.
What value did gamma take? 132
